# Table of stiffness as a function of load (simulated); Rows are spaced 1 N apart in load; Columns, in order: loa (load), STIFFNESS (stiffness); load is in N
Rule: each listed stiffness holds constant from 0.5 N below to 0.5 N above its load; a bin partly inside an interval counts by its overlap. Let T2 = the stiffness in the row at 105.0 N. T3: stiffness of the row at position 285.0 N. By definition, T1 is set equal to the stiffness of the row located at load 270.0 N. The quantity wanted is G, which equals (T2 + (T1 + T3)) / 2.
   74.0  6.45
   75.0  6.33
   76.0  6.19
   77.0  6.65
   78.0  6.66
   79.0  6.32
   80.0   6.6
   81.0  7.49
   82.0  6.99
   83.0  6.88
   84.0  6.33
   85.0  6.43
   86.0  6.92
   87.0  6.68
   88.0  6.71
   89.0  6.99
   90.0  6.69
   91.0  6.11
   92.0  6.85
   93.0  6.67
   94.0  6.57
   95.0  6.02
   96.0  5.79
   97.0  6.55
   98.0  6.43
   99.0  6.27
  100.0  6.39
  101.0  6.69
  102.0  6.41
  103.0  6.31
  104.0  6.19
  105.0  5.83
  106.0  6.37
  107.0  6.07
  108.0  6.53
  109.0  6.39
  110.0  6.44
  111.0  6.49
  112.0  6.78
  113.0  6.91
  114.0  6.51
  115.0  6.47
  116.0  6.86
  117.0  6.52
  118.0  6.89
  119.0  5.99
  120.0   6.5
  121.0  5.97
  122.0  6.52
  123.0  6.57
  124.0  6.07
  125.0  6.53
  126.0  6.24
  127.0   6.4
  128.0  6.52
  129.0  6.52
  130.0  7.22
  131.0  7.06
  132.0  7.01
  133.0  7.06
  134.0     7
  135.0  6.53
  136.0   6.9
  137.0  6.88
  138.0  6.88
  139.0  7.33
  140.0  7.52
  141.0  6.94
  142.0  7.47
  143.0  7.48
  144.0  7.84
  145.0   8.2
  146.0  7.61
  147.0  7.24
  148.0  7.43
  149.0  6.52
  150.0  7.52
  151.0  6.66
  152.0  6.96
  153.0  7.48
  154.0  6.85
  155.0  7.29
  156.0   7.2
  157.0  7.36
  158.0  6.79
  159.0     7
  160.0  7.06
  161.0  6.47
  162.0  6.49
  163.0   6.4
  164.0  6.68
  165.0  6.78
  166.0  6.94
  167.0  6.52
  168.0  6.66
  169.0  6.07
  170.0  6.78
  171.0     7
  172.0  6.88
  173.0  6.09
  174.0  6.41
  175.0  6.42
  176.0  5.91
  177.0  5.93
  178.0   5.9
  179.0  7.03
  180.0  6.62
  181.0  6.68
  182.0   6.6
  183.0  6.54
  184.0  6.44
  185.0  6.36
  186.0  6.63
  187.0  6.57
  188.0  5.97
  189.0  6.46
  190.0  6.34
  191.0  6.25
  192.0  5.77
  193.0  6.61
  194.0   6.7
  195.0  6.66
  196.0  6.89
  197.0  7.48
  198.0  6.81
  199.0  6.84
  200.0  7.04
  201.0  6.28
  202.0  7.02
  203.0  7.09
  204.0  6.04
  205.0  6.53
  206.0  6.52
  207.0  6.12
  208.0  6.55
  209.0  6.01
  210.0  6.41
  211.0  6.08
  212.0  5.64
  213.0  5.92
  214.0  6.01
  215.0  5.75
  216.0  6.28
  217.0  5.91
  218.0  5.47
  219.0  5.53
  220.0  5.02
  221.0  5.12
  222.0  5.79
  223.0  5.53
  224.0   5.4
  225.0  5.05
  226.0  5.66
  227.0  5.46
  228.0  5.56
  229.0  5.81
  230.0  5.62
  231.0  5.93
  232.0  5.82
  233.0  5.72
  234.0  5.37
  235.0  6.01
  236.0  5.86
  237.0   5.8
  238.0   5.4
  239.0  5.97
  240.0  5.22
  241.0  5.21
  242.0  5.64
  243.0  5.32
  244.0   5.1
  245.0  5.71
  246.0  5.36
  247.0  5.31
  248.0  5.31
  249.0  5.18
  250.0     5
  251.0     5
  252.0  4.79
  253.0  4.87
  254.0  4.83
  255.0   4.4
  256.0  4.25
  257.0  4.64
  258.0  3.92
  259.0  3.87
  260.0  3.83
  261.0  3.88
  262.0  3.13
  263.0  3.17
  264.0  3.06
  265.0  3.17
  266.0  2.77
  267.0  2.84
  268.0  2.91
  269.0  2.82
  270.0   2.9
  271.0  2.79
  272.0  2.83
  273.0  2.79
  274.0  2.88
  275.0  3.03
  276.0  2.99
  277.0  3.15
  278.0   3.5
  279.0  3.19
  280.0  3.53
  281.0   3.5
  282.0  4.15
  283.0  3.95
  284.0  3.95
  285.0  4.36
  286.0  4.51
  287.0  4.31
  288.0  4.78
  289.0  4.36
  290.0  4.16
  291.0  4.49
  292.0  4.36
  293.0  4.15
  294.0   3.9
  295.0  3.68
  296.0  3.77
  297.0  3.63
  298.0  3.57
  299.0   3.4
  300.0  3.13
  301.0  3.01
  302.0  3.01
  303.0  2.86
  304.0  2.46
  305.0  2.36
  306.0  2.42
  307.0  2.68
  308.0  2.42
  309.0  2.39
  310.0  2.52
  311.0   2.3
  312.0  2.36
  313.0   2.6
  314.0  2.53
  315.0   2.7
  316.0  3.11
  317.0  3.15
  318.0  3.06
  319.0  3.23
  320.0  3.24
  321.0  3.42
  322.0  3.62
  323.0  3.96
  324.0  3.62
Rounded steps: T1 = 2.9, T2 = 5.83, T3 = 4.36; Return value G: 6.5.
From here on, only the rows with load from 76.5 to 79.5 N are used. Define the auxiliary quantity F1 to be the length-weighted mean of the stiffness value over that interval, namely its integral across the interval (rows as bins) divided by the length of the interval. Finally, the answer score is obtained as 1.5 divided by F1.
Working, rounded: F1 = 6.5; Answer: 0.229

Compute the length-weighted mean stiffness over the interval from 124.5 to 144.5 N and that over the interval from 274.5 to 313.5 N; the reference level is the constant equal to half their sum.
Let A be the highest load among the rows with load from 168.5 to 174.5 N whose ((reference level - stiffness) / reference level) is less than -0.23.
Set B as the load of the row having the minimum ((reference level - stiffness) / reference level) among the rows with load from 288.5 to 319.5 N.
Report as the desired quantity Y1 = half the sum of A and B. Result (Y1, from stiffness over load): 232.5 N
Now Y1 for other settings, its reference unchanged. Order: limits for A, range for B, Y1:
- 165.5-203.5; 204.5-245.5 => 205.5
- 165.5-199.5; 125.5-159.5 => 172.0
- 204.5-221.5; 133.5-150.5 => 177.5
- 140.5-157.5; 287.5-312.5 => 222.5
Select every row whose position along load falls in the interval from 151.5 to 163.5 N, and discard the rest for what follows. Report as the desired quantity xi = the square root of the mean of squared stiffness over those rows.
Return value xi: 7.0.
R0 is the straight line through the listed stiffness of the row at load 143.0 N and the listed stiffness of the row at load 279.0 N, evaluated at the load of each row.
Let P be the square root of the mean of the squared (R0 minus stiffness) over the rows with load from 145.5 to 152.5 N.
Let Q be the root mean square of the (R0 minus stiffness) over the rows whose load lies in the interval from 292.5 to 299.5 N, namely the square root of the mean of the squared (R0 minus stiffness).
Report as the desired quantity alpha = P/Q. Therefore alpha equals 0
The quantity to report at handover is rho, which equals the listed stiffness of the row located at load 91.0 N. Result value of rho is 6.11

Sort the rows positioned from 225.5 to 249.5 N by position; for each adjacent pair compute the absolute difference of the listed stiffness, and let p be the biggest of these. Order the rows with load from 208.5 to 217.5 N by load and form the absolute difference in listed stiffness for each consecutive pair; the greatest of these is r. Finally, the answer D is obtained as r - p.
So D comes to -0.2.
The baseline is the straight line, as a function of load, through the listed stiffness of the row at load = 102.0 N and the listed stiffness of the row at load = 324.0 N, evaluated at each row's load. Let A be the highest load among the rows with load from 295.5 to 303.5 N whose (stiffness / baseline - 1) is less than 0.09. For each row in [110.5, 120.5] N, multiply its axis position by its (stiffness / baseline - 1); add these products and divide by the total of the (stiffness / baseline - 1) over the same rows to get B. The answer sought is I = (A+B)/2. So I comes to 209.0 N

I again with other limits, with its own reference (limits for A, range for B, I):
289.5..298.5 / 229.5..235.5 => 265.3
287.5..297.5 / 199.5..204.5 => 249.4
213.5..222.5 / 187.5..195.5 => 206.5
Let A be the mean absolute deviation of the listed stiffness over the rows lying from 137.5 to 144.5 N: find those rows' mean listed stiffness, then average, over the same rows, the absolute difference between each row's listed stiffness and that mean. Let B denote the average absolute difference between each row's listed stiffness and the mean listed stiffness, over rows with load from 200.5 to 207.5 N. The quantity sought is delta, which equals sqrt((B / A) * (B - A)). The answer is 0.3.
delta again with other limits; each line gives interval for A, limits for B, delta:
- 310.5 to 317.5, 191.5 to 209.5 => 0.3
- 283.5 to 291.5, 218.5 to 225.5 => 0.3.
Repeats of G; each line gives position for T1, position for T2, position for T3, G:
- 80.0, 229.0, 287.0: 8.4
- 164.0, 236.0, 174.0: 9.5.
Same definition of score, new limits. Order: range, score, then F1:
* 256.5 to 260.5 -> 0.369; 4.1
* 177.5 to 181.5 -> 0.229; 6.6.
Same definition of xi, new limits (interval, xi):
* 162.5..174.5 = 6.6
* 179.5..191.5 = 6.5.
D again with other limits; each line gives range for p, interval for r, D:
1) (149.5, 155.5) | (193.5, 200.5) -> -0.2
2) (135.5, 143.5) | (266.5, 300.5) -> 0.1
